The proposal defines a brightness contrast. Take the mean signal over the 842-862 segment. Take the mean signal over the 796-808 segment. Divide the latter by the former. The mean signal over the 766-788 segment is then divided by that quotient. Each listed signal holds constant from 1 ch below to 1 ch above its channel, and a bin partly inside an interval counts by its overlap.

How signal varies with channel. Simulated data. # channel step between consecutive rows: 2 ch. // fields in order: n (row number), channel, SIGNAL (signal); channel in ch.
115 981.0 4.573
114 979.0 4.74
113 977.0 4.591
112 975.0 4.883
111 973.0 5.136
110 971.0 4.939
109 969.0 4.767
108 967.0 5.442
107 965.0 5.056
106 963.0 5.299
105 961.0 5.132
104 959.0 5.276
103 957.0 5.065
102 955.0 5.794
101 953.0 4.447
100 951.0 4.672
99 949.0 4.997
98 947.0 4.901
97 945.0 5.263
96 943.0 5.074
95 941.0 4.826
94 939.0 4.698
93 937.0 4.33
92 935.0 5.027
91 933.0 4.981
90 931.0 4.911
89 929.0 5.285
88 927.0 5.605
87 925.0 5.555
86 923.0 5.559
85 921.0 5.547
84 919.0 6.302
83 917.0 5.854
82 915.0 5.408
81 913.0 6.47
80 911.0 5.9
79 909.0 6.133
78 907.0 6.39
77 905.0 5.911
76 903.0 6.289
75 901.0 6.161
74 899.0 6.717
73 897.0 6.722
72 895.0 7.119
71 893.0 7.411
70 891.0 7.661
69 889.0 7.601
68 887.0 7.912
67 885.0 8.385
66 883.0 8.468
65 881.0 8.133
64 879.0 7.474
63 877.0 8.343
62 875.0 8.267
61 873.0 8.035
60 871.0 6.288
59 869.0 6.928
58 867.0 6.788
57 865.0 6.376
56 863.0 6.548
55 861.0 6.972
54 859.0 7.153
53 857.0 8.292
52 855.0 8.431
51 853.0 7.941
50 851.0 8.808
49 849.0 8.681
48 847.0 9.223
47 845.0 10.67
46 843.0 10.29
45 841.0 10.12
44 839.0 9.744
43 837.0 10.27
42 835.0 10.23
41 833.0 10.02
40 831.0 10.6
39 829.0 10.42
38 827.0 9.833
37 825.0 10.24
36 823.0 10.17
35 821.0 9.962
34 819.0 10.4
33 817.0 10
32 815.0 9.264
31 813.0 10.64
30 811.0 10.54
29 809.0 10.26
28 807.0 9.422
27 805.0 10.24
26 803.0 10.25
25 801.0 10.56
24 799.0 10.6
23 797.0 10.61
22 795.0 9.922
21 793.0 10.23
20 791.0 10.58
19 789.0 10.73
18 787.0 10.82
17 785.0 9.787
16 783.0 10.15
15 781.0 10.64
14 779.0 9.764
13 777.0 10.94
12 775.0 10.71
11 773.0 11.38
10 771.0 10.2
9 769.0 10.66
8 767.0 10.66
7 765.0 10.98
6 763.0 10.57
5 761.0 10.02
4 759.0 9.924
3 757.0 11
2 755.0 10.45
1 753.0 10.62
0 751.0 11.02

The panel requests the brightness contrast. 8.8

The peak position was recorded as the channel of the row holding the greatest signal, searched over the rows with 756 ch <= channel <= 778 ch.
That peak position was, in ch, 773.0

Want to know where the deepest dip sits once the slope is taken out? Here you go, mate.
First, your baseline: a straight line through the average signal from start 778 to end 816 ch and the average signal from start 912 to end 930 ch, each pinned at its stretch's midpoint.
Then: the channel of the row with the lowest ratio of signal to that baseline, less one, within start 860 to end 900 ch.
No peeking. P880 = 865.0 ch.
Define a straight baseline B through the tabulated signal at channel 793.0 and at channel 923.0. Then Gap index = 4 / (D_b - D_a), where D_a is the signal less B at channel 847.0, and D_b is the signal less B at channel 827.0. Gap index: -37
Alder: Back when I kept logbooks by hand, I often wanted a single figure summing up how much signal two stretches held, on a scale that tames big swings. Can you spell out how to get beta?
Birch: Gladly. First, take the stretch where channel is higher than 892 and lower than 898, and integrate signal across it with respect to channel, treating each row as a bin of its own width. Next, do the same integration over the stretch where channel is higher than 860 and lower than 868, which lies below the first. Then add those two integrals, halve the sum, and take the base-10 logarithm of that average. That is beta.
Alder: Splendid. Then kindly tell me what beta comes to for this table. 1.68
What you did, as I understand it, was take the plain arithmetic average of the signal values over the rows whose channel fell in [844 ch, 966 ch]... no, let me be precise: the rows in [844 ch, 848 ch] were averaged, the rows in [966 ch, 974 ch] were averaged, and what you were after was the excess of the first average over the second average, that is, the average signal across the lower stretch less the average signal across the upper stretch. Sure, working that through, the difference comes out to 4.9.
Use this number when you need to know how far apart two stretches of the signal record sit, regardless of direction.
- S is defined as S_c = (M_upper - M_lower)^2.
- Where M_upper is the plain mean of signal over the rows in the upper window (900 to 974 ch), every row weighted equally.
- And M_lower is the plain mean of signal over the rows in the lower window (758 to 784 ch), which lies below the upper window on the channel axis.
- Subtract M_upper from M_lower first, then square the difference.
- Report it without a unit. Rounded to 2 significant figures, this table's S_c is 26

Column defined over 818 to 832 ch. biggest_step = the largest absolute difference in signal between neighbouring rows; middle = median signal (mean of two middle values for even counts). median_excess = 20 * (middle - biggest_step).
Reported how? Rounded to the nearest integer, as 193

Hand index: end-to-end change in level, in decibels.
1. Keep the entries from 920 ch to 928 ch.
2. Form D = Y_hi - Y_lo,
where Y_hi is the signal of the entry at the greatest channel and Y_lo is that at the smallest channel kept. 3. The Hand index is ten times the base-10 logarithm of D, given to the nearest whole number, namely -12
